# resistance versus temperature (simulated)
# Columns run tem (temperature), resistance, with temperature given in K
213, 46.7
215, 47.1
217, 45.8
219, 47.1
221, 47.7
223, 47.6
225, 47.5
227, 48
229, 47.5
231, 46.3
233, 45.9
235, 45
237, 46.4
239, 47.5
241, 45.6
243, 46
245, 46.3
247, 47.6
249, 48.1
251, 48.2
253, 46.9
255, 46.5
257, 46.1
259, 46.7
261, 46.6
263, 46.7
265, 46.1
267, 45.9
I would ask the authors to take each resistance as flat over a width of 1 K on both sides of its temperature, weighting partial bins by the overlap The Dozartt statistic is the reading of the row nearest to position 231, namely 46.3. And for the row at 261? 46.6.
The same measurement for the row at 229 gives 47.5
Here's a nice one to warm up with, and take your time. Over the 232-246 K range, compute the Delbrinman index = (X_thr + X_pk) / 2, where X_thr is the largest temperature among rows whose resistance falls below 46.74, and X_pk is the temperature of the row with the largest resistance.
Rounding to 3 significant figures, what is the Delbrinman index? 242 K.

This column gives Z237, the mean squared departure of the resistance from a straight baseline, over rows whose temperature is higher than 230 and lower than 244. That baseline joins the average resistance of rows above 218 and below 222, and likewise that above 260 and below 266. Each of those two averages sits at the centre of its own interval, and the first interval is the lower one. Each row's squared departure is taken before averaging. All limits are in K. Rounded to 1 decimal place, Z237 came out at 1.4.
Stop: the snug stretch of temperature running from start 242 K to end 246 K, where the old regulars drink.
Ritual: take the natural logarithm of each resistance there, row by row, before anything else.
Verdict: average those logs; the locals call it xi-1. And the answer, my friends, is 3.83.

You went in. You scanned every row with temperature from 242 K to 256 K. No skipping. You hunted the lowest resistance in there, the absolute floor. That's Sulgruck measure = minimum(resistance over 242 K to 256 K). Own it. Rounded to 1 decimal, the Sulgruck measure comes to 46.0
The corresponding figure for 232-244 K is 45.0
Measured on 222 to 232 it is 46.3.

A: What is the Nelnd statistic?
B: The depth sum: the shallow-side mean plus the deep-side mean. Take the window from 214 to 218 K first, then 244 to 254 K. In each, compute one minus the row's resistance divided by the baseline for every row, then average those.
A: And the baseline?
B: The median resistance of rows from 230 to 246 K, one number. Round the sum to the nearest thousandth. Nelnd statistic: -0.034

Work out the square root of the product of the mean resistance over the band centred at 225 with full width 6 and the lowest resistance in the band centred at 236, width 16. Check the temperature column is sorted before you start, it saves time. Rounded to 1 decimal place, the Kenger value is 46.3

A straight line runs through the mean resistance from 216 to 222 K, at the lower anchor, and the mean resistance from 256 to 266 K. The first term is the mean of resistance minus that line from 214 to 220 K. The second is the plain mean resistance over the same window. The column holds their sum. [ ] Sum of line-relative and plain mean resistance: 46.4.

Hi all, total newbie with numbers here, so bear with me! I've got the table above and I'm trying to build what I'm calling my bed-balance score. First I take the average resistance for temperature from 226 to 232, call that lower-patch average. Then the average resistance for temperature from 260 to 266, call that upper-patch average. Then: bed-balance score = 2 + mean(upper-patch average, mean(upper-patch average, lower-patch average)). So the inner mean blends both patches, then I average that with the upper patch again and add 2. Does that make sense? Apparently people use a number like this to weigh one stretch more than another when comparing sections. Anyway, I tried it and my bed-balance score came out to 48.67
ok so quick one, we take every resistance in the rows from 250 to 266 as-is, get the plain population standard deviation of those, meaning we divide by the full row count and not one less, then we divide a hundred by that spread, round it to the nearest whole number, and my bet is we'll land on 162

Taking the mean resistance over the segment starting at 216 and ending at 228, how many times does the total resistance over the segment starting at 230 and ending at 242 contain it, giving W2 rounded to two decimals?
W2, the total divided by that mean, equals 5.85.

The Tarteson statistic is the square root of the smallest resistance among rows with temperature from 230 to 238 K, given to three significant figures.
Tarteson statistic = 6.71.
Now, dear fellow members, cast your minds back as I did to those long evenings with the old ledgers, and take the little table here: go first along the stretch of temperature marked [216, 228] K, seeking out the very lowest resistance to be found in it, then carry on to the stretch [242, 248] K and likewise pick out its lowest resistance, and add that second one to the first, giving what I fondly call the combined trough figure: 91.8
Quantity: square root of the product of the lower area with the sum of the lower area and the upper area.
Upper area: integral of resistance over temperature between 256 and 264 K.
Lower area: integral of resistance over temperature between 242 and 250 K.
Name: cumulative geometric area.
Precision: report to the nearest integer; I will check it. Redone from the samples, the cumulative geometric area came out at 530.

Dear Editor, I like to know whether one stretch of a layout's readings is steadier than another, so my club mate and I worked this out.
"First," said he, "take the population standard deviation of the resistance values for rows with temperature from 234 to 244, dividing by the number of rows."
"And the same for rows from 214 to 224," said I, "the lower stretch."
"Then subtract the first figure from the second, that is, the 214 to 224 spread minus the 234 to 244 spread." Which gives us -0.2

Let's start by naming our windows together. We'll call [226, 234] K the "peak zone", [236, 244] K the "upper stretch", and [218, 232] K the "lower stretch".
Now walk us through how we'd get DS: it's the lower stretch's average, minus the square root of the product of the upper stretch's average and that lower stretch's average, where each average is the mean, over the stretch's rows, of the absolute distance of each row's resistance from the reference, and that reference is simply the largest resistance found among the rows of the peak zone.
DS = -0.38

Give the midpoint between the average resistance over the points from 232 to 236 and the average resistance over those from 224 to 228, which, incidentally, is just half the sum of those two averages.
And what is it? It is 46.6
